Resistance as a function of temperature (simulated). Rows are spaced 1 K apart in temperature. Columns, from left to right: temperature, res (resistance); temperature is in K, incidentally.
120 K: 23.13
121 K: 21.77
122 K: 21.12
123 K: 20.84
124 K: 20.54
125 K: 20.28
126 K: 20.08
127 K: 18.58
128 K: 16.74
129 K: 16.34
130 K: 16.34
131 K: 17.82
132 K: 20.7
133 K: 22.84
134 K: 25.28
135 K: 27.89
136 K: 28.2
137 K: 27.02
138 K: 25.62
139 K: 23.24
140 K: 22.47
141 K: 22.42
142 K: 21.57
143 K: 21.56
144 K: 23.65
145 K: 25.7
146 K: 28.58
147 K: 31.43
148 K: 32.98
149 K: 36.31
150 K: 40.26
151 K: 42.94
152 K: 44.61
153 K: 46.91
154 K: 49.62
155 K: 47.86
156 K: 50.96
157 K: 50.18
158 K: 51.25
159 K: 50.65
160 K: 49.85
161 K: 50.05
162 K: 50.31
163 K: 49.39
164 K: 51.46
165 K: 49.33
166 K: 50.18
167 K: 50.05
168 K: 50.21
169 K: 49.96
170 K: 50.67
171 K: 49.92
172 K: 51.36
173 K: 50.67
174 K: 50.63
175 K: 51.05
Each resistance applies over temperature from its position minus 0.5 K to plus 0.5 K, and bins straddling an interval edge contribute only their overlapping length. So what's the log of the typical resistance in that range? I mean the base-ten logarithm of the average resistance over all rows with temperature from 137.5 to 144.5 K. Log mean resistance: 1.36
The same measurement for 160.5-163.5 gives 1.70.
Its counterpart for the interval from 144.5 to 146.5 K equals 1.43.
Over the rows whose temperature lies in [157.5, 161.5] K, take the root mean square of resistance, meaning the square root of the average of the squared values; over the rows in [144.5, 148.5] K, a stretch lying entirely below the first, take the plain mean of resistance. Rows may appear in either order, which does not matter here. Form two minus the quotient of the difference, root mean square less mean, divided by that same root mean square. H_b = 1.6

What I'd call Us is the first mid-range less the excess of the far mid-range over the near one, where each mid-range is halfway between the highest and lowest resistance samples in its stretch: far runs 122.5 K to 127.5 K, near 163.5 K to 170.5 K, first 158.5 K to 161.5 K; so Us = 81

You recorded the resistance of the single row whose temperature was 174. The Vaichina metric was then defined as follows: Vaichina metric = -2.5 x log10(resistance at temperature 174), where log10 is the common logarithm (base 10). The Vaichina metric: -4.26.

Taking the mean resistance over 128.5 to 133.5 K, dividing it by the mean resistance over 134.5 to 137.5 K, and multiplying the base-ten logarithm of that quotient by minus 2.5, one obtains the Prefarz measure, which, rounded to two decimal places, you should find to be 0.42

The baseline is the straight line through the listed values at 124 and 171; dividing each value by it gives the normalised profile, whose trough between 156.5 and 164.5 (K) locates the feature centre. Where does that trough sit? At 163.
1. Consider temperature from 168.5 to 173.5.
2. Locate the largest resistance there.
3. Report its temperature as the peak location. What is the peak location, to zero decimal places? 172 K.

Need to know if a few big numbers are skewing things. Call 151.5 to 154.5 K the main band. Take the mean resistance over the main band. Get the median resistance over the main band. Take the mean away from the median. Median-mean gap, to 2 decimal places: -0.14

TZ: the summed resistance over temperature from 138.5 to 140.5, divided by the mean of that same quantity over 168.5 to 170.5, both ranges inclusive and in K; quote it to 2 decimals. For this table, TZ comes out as 0.91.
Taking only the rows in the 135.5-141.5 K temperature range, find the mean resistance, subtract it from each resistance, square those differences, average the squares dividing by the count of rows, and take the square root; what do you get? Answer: 2.3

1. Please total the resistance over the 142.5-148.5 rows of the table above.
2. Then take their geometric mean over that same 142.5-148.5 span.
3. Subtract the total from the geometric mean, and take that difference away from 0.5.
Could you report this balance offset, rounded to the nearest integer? 137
